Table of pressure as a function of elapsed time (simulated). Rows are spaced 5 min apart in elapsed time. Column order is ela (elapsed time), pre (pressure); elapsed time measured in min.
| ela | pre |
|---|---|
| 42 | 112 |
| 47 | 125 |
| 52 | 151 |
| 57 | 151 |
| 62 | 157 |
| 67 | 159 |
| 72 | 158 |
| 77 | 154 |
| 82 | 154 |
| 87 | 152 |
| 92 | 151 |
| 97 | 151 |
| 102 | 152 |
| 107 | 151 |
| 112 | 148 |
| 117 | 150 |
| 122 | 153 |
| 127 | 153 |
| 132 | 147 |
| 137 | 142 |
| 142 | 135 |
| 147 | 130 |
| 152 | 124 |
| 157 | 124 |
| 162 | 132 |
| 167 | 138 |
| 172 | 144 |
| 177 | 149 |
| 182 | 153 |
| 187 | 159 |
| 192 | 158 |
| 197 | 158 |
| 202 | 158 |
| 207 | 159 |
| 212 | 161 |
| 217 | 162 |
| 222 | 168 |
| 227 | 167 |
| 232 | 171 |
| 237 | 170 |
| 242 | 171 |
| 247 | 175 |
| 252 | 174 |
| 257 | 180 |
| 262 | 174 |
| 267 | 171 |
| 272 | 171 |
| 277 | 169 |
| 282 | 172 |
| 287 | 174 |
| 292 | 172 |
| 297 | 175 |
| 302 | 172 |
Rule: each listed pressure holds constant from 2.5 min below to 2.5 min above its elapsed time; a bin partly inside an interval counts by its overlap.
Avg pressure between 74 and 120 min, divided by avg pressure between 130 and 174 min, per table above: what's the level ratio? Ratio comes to 1.12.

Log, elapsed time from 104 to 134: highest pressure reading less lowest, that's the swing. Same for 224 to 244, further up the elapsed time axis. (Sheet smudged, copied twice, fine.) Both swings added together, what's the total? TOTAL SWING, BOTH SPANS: 10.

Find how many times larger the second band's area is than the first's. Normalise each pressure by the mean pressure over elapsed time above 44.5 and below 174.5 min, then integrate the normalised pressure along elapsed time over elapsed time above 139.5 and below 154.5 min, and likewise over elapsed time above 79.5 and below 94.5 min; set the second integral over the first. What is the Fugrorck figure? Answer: 1.17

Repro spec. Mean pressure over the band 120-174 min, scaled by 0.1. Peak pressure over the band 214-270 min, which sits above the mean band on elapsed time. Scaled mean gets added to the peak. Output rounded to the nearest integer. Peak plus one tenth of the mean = 194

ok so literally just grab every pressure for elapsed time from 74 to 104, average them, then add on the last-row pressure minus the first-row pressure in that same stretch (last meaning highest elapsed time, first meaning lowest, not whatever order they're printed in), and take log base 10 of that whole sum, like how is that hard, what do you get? 2.18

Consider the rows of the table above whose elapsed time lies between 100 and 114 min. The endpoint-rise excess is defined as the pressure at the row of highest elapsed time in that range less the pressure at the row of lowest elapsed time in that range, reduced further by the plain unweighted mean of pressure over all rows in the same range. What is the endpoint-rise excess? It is -154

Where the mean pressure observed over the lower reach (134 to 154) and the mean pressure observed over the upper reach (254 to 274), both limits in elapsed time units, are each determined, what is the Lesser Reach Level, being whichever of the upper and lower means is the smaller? 133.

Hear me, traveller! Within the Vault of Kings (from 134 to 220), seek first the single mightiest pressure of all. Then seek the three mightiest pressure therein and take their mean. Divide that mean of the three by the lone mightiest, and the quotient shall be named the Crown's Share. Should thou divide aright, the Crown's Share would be 0.992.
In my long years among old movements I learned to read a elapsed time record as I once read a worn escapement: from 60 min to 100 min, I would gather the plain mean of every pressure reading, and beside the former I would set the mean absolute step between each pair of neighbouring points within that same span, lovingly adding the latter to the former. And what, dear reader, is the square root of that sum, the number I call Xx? 12.5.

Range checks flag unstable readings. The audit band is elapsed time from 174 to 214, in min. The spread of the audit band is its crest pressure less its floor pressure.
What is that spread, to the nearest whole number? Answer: 12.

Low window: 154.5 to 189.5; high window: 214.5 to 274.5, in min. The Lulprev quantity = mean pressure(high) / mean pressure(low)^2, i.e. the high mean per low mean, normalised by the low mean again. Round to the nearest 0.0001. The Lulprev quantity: 0.0084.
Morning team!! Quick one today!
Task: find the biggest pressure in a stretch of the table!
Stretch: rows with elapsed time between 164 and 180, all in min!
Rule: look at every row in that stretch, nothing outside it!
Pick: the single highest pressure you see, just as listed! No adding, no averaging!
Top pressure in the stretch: 149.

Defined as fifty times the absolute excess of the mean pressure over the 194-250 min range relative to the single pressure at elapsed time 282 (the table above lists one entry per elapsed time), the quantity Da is 327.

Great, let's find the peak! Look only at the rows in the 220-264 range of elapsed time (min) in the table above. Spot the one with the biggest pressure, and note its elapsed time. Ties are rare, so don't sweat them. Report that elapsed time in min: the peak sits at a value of 257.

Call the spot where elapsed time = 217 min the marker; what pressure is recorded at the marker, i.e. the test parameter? 162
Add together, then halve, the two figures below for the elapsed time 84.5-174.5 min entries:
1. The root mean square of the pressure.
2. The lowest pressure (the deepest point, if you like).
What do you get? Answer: 134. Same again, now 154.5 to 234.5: 139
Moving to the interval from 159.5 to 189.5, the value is 139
